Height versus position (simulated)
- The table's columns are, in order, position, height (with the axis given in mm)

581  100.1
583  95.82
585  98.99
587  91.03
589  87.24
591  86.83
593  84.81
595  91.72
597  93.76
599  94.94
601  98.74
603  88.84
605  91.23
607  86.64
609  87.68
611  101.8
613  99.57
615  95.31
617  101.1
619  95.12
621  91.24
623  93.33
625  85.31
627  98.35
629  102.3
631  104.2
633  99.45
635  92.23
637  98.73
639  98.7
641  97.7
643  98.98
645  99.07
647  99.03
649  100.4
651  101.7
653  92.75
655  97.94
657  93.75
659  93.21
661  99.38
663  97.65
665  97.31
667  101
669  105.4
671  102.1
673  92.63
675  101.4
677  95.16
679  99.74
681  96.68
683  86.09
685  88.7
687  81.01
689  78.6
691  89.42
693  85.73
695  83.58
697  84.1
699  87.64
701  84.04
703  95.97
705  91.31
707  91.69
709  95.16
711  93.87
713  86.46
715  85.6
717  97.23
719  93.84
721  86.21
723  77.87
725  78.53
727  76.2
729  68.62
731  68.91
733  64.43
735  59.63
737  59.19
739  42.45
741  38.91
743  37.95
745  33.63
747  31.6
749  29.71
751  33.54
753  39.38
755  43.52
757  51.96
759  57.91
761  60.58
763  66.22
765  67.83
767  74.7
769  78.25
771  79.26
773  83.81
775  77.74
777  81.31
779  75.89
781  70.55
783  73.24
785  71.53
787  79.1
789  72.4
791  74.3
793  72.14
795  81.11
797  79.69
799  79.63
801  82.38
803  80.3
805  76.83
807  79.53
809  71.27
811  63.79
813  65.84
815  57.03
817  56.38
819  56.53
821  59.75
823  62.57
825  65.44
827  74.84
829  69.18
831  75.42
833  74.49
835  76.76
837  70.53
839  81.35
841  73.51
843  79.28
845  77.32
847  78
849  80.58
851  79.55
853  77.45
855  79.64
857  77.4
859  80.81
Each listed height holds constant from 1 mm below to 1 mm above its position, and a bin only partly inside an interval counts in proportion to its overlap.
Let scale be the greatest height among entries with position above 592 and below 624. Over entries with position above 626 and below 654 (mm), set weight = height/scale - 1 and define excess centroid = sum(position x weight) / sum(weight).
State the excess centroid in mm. 642.0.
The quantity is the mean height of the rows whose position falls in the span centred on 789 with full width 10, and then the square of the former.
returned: 5460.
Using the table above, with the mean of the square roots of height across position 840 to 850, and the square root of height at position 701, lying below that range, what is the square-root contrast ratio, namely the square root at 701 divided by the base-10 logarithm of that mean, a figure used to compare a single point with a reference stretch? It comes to 9.7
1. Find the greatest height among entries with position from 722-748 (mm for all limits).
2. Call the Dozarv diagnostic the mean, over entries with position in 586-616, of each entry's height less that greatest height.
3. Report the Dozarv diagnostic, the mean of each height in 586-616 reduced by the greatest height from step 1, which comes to 13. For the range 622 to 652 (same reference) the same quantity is 19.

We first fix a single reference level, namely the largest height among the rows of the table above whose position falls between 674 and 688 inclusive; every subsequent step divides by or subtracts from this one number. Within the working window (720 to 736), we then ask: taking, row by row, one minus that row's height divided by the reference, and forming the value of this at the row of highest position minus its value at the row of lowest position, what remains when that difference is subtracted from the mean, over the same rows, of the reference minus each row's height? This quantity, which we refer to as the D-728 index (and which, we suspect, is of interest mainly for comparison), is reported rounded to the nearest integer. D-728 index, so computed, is 29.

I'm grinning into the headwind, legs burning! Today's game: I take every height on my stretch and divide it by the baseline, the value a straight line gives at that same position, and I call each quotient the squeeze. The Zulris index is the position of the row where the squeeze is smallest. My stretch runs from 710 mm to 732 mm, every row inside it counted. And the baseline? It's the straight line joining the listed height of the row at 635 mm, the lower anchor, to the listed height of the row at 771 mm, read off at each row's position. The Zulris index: 729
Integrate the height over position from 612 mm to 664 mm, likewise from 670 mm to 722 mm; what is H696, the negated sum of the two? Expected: -9761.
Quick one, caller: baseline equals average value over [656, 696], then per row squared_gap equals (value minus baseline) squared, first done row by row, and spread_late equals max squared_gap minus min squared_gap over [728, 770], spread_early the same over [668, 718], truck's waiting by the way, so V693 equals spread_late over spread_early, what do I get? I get 17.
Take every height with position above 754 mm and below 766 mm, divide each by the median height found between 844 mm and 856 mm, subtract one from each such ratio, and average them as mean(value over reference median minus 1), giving -0.26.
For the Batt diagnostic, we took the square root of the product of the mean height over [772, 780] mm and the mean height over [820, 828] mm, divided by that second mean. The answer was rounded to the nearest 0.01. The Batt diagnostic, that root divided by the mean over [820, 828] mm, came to 1.10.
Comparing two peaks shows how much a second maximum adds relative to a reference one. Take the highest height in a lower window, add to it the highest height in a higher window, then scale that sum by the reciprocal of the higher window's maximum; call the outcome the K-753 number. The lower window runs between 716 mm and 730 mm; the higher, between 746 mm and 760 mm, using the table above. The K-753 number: 2.68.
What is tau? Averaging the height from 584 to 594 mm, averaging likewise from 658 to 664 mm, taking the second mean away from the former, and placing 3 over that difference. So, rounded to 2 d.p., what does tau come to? -0.43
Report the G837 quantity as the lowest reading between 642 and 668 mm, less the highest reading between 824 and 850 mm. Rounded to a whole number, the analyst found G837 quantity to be 11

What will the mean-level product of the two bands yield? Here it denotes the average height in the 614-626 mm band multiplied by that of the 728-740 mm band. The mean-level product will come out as 5664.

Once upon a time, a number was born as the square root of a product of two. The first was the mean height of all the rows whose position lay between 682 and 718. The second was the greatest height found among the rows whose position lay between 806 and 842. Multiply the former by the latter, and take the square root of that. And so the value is 85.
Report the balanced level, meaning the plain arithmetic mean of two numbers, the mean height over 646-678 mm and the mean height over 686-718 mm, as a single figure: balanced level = 93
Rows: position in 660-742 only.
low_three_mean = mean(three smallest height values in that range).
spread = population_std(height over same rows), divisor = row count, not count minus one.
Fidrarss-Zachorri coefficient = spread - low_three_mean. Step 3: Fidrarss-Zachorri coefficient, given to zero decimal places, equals -32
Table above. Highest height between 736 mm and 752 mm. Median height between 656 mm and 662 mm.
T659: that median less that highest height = 35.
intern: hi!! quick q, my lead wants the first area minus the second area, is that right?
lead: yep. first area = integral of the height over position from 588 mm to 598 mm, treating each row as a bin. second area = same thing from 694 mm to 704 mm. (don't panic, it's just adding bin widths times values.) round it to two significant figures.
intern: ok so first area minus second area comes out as 18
